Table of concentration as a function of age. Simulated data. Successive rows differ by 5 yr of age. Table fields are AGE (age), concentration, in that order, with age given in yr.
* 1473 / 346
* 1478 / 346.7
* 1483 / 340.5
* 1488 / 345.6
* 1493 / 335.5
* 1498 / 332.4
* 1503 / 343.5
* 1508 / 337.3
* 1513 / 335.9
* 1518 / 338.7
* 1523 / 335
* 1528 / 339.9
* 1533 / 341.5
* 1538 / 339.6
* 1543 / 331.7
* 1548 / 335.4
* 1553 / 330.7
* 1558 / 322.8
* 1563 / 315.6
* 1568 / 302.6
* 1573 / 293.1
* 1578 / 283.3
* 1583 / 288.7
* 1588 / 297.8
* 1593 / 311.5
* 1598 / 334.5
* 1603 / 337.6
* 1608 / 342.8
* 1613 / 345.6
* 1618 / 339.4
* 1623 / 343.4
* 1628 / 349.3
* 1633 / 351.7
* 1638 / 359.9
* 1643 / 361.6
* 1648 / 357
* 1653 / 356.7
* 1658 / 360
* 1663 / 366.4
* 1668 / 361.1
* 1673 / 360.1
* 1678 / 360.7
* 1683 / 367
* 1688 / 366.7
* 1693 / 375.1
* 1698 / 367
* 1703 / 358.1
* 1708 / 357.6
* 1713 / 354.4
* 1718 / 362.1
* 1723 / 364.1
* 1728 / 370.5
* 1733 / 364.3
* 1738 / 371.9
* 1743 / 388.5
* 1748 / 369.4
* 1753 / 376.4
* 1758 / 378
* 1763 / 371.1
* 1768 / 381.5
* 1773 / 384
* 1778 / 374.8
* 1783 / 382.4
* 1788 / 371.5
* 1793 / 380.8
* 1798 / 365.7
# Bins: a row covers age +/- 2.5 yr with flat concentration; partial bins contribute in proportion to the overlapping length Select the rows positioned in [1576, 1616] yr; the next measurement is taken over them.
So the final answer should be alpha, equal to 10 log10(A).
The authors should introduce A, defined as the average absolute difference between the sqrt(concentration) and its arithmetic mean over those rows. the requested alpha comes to -2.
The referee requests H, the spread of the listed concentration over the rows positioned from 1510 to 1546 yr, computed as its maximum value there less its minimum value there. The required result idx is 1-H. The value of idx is -9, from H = 10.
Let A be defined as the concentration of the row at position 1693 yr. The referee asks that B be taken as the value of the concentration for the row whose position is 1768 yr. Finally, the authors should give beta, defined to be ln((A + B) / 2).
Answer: 5.94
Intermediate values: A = 375.1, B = 381.5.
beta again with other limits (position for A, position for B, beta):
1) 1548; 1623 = 5.83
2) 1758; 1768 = 5.94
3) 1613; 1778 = 5.89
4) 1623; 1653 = 5.86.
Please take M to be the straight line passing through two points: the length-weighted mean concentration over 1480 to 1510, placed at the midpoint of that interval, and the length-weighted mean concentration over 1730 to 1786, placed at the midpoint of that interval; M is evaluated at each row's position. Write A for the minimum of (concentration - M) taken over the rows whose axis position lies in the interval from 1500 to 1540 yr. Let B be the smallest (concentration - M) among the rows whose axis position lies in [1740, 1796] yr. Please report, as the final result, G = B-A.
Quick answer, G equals -1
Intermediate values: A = -8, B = -9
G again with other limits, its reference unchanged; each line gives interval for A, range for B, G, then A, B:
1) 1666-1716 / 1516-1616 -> -52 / -16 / -68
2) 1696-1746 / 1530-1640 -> -52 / -16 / -68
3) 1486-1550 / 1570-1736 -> -53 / -14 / -68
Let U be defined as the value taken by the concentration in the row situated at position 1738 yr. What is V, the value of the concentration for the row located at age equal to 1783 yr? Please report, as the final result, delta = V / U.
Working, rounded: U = 371.9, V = 382.4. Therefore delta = 1.03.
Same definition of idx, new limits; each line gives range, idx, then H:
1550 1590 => -46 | 47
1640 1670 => -9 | 10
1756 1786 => -12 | 13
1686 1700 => -7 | 8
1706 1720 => -7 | 8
